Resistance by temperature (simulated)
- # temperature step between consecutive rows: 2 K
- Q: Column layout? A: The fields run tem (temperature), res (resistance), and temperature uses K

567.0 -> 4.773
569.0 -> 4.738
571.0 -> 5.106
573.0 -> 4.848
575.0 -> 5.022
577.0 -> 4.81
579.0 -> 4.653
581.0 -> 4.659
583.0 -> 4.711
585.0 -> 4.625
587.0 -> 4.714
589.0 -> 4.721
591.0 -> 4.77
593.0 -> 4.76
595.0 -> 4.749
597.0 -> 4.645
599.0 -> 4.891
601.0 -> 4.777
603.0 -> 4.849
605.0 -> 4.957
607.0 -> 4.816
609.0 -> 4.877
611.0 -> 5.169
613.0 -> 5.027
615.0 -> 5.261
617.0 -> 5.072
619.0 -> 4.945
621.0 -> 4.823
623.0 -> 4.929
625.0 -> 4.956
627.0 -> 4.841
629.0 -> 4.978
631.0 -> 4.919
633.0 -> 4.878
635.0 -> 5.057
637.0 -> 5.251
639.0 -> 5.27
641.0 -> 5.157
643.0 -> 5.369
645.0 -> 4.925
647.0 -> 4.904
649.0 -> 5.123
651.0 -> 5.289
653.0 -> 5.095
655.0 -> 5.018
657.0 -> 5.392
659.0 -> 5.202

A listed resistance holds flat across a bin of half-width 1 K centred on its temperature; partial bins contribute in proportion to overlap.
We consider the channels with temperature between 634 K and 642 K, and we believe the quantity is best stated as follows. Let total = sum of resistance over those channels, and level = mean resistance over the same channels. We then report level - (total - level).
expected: -10.4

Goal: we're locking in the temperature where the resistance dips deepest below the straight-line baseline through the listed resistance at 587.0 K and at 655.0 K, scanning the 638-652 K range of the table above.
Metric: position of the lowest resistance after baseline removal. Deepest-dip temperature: 647.0 K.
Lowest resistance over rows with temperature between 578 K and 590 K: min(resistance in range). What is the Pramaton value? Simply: 4.625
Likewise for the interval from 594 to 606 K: 4.645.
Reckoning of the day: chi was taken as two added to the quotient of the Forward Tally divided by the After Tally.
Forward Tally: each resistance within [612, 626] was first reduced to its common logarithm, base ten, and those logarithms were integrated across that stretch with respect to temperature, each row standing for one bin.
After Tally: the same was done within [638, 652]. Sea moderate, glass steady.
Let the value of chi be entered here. 2.98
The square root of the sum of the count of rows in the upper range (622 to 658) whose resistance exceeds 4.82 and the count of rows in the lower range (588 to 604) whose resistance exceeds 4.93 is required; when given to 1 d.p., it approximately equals 4.2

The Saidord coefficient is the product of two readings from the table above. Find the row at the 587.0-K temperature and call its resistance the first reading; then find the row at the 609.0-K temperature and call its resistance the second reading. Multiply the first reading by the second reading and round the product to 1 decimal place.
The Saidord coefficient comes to 23.0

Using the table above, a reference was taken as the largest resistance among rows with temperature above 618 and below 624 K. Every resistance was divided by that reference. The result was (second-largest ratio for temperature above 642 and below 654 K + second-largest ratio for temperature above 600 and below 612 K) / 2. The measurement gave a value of 1.04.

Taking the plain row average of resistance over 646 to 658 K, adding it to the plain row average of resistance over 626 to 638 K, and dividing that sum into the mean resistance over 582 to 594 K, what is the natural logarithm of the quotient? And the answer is -0.764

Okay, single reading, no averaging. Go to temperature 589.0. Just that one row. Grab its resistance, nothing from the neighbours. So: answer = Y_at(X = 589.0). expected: 4.721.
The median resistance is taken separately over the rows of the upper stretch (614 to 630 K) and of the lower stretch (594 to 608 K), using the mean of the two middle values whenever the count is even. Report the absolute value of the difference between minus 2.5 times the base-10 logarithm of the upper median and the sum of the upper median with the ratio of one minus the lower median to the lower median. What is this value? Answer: 5.89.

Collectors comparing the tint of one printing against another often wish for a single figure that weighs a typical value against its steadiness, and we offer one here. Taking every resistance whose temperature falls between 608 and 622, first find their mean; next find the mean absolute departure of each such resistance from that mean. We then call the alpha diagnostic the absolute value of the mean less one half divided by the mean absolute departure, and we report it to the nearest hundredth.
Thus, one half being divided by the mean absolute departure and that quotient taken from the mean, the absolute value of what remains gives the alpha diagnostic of 0.95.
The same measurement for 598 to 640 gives 0.81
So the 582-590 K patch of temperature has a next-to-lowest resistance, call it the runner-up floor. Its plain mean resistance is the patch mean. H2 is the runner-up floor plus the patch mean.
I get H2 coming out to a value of 9.40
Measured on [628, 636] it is 9.88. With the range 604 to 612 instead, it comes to 9.83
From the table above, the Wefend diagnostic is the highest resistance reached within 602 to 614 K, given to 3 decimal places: 5.169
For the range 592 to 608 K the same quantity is 4.957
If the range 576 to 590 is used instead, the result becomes 4.810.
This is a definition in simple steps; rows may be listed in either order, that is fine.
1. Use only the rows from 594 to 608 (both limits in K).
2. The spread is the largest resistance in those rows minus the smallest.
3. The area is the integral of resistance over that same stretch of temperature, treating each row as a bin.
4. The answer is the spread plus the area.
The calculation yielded 67.7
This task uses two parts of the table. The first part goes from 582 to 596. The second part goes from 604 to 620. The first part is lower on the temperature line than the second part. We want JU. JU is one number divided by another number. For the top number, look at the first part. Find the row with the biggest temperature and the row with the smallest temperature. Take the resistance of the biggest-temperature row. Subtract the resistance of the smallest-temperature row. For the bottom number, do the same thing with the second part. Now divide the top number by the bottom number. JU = -3.2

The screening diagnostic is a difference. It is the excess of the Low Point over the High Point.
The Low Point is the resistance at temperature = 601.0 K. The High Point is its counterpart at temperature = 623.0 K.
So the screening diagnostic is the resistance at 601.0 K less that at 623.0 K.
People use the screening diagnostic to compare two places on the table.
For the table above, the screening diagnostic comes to -0.15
